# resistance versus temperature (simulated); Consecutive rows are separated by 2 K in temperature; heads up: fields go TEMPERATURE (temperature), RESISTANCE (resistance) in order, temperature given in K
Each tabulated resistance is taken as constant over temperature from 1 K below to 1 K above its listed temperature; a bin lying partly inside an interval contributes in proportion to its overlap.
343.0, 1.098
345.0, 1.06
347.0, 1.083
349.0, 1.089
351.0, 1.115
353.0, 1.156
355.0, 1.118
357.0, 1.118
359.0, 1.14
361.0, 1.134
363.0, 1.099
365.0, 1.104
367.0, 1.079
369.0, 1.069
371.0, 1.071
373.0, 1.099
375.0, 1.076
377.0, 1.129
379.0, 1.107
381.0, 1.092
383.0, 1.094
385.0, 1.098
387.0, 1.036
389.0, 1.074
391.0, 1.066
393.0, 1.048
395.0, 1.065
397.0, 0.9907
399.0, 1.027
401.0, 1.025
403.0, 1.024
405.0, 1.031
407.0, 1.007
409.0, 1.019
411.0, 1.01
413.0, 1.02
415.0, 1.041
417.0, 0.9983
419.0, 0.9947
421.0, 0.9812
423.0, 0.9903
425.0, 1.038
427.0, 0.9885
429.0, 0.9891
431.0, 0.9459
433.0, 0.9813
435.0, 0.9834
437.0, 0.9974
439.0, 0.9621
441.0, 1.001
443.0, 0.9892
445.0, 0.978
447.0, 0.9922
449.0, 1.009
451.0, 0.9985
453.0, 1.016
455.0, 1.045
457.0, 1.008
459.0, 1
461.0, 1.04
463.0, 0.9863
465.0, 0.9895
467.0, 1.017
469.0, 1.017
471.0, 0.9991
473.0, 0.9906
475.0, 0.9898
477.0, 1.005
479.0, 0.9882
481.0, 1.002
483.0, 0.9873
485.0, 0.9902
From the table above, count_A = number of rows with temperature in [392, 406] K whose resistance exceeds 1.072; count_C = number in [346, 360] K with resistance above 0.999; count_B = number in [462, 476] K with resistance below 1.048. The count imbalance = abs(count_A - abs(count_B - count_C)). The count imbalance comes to 0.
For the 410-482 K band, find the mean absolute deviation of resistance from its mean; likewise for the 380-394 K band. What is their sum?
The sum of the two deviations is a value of 0.035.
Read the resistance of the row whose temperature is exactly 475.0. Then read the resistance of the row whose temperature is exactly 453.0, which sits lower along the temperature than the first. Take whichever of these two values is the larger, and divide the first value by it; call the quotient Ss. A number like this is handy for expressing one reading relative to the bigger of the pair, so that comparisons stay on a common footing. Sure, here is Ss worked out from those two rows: 0.97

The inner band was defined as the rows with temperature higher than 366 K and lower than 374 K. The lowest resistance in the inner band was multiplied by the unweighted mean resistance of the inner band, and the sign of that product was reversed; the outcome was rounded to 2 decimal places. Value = -1.15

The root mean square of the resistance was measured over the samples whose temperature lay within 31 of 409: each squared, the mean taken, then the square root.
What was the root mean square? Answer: 1.02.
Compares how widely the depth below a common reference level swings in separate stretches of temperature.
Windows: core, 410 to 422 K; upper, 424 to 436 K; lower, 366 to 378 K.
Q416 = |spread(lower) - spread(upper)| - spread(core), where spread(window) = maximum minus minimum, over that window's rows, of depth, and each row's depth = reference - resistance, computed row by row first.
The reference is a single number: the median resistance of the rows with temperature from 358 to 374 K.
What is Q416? -0.03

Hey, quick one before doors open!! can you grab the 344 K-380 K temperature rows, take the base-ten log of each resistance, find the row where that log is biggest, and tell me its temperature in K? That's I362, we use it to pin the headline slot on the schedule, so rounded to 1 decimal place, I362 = 353.0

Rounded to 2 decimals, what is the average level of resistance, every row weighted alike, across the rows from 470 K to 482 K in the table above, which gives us 1.00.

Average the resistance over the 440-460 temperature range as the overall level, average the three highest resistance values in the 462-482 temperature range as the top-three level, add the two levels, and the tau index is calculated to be 2.02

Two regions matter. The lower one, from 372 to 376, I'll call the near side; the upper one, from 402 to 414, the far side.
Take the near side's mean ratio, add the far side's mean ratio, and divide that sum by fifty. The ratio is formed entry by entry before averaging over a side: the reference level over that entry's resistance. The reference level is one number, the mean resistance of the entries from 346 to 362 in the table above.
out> 0.0426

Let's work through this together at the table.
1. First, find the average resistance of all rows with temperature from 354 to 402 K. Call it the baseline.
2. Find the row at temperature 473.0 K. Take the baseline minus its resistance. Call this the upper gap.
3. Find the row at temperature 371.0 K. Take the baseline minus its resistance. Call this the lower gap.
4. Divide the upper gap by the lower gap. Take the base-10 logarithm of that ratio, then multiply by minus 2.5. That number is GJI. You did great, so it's -2.3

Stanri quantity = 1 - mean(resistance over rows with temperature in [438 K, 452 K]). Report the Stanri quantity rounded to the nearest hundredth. 0.01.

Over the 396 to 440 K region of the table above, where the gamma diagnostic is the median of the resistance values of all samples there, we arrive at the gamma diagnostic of 0.998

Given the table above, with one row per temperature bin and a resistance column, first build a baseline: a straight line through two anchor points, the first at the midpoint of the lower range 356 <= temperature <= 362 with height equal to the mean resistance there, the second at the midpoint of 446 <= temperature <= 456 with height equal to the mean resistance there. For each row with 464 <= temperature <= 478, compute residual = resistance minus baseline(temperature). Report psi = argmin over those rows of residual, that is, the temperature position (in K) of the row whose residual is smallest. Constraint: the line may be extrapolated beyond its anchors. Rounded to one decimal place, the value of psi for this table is 465.0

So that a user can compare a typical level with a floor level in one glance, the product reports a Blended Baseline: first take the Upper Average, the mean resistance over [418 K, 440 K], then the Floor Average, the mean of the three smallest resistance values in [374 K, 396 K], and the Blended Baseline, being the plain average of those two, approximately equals 1.02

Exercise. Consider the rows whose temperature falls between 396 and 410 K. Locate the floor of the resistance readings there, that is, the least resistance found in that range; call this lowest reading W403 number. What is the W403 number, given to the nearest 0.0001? 0.9907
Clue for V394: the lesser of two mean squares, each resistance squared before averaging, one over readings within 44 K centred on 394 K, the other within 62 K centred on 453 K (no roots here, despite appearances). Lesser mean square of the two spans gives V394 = 1.00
